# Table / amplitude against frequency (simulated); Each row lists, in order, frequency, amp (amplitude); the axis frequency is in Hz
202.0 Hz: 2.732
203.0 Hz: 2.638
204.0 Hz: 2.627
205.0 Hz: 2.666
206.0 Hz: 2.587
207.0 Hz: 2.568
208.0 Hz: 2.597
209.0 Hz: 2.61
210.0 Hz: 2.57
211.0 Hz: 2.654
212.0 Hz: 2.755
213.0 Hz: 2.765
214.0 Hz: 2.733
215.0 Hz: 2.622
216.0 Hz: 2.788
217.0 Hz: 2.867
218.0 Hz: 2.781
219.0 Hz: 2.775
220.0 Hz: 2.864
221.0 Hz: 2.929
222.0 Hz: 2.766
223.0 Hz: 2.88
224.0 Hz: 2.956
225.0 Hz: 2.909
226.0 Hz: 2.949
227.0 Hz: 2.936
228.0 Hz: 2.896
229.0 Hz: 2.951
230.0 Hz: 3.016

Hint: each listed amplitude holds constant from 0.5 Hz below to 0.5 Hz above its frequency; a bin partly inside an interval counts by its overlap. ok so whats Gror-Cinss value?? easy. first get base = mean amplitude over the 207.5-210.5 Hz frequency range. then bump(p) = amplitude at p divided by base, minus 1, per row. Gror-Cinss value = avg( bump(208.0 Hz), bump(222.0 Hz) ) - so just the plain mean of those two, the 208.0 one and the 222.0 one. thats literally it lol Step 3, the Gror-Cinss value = 0.034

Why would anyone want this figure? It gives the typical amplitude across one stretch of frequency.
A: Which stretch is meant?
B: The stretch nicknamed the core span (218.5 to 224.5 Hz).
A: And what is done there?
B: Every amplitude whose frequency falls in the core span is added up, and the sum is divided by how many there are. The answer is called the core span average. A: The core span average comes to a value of 2.86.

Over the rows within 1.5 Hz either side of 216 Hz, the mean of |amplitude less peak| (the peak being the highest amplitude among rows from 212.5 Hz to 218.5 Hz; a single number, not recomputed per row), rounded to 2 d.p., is 0.11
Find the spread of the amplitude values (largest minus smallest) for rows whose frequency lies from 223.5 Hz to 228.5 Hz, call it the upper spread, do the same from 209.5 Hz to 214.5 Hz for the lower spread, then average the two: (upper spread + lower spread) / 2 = 0.13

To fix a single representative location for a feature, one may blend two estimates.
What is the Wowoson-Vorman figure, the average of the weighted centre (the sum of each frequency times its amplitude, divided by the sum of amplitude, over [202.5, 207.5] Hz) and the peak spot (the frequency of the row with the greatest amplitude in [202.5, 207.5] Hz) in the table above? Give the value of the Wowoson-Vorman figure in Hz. 205.0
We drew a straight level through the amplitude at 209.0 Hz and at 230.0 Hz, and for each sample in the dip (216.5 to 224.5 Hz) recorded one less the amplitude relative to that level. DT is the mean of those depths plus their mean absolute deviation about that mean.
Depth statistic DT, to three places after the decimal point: 0.011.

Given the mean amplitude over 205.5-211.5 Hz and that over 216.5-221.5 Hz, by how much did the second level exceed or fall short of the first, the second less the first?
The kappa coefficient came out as 0.25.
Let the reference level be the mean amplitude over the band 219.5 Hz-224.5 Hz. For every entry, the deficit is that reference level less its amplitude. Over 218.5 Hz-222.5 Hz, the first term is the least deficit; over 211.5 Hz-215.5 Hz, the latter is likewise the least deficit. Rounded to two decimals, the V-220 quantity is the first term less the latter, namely -0.16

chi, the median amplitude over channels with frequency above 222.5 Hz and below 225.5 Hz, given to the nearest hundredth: 2.91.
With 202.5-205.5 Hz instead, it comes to 2.64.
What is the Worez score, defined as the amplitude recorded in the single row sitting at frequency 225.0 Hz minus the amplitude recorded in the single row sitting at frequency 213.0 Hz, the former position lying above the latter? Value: 0.14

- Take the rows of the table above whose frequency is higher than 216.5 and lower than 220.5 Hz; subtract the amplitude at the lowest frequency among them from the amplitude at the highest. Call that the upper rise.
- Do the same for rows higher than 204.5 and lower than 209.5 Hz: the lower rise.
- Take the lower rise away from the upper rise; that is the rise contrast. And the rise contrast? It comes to 0.053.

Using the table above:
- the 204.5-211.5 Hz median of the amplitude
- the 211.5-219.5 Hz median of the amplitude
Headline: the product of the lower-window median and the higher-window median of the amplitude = 7.19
